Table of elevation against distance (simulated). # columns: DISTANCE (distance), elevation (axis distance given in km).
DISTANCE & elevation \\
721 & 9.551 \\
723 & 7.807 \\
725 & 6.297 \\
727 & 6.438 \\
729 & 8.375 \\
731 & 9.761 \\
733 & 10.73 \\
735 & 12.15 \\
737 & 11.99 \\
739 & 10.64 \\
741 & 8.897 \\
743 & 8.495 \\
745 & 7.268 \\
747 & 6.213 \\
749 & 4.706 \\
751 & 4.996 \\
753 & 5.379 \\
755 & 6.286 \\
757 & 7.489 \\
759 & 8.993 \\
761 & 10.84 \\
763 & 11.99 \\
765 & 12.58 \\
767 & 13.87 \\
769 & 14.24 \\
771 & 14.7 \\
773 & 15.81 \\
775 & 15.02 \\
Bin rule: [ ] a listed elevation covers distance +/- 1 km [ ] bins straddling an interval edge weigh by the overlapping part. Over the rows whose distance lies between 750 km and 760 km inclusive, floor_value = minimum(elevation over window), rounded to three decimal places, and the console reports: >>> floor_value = 4.996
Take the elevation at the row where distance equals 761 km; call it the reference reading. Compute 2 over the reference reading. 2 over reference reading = 0.185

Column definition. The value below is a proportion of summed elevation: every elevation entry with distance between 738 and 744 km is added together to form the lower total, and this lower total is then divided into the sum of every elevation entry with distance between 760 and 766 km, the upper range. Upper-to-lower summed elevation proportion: 1.3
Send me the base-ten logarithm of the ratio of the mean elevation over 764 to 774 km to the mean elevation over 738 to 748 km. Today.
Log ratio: 0.23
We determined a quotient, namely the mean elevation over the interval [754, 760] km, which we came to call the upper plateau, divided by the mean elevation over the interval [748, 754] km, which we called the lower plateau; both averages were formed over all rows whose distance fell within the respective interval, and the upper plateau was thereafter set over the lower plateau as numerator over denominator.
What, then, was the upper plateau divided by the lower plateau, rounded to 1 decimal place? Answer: 1.5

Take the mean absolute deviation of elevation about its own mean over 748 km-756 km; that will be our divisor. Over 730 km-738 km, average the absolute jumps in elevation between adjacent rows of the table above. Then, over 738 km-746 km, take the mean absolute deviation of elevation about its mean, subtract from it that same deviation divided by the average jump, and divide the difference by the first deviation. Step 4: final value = -0.34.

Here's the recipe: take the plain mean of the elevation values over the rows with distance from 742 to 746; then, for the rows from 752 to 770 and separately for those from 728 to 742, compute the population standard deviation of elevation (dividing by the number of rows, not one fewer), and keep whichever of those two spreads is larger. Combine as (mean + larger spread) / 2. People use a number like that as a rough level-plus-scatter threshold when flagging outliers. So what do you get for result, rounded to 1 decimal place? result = 5.5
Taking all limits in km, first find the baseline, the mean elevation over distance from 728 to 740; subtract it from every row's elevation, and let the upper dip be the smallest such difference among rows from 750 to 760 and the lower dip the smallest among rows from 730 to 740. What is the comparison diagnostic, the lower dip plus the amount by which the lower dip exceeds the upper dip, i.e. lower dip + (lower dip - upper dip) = 4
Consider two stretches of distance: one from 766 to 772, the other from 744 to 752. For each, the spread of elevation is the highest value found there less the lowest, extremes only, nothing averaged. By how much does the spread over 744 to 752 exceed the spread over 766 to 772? 1.7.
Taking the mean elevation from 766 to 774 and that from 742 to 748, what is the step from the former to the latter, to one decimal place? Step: -7.3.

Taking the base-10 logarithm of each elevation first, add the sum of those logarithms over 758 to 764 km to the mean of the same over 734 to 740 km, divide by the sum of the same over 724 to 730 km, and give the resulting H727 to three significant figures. 1.63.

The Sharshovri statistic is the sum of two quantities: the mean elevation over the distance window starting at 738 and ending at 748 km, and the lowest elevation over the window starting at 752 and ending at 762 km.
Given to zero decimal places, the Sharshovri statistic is 14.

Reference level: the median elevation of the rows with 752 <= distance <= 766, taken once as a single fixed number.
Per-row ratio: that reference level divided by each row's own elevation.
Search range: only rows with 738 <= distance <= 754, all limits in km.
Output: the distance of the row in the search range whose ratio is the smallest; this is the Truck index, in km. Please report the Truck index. 739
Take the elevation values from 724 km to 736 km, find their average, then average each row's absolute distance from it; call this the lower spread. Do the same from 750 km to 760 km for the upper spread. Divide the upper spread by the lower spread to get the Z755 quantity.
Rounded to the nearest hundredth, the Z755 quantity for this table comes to 0.67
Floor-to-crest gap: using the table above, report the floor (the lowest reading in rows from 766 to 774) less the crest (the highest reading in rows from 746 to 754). 8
